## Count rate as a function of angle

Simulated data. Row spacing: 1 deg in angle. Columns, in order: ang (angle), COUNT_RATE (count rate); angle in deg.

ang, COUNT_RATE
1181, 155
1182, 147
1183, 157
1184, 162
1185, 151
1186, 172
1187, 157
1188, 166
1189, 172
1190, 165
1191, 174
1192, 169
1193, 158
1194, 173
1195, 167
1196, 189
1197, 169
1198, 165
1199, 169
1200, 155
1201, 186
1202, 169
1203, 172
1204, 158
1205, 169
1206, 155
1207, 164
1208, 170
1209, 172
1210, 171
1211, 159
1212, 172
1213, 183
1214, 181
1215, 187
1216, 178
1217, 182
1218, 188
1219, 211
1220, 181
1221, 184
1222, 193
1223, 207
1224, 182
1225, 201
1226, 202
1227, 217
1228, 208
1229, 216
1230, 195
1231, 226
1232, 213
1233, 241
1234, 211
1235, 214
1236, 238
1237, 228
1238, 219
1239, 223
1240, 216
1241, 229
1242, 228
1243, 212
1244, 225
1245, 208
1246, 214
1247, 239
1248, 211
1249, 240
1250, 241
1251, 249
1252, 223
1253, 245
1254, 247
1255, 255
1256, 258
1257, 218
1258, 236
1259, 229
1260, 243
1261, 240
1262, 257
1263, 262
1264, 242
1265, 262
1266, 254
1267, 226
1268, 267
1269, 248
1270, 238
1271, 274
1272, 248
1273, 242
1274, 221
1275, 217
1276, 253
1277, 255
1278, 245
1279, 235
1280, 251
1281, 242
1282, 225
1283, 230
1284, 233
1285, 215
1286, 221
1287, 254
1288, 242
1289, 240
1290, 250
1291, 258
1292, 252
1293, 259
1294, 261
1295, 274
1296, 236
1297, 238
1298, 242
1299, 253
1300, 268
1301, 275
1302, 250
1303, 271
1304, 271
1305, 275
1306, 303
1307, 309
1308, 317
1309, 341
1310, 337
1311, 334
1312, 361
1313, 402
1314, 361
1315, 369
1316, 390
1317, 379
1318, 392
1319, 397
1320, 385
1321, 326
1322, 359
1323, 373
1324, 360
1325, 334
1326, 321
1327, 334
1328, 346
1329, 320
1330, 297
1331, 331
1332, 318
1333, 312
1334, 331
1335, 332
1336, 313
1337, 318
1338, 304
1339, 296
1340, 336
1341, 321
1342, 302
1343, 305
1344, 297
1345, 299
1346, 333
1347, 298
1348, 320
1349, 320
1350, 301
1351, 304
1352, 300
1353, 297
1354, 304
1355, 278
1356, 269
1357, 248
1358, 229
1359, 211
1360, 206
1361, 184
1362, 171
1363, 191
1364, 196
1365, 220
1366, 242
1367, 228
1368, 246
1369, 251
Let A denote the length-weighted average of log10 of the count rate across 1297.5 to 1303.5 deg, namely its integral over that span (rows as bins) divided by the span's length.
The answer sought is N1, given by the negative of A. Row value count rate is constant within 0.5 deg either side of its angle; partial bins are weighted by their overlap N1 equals -2.41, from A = 2.41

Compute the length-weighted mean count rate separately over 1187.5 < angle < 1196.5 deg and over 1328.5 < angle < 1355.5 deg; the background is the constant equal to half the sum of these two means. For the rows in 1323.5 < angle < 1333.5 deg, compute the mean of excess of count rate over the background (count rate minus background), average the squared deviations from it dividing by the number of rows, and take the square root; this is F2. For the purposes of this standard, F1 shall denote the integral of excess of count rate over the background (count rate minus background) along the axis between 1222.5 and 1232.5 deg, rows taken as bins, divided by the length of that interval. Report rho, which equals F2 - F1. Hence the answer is 51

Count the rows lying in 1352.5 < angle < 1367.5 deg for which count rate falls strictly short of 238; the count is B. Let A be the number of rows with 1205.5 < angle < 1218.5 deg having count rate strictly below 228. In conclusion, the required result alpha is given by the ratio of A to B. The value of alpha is 1.44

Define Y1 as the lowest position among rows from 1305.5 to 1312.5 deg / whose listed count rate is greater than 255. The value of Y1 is 1306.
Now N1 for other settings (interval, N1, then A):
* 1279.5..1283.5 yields -2.37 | 2.37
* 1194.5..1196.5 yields -2.25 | 2.25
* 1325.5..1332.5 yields -2.51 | 2.51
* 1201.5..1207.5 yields -2.22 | 2.22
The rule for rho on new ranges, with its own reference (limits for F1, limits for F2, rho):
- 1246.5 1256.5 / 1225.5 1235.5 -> 12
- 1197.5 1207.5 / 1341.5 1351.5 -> 86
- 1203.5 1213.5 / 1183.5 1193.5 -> 80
